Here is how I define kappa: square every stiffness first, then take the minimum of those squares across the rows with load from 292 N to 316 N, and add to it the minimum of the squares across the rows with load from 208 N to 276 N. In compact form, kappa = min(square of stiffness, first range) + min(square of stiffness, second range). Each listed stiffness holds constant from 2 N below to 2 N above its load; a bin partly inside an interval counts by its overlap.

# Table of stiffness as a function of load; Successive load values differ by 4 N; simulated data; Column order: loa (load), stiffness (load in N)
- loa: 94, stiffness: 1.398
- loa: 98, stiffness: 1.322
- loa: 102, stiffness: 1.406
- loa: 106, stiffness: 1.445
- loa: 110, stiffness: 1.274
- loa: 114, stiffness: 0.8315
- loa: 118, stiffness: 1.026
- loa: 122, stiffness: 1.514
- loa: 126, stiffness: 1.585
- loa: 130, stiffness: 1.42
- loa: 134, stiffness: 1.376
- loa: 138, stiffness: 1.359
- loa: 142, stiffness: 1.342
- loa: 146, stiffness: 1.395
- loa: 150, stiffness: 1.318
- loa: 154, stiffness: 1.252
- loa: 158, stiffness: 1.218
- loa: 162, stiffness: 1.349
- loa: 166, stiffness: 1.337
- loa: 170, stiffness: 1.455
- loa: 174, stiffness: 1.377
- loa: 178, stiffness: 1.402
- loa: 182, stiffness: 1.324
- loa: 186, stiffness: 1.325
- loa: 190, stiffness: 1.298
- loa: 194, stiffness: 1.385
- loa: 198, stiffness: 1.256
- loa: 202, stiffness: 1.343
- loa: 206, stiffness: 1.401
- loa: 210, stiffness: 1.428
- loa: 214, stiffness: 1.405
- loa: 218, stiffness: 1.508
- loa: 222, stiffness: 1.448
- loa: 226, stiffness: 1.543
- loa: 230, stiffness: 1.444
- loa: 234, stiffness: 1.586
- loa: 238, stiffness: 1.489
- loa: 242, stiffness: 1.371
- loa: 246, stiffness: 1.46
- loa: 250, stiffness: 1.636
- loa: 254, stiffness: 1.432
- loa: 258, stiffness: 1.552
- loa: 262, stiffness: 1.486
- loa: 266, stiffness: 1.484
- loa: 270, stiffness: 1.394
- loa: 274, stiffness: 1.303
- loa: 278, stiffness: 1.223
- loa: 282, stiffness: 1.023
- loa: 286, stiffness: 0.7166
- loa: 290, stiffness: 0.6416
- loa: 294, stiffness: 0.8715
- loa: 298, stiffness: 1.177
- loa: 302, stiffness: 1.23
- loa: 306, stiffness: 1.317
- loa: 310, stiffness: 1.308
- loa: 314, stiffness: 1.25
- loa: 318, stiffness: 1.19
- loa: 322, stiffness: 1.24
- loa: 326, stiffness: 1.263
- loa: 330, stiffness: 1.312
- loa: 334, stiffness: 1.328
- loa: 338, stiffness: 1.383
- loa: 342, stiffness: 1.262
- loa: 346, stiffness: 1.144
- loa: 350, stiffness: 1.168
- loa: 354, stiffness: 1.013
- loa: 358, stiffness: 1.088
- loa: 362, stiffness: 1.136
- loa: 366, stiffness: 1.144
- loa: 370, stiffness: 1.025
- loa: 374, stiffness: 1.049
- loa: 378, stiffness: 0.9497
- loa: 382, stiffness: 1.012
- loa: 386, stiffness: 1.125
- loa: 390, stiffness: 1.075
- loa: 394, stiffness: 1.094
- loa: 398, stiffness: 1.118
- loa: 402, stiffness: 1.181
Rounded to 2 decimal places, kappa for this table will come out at 2.46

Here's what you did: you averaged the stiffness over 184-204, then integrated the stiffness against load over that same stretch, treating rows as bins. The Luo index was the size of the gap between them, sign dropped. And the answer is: 25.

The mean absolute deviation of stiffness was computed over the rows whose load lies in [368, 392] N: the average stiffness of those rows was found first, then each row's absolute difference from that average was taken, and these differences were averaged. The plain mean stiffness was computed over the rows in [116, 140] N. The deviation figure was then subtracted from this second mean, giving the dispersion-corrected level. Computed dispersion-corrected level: 1.34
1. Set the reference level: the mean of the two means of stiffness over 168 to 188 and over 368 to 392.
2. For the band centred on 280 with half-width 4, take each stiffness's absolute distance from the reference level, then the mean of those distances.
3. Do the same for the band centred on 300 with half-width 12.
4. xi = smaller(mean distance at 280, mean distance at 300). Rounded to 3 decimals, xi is 0.100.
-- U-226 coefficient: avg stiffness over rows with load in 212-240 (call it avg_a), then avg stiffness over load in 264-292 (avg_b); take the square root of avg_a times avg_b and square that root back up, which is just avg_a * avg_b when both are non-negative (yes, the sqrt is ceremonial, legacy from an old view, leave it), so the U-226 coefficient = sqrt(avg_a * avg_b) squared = 1.66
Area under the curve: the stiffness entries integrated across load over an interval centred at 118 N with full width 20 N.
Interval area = 24.9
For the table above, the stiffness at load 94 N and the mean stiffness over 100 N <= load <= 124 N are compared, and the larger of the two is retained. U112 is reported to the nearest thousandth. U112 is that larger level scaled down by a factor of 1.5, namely 0.932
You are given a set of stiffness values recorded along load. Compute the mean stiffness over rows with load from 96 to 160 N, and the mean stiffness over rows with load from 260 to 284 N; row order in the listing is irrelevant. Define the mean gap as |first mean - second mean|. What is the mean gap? 0.00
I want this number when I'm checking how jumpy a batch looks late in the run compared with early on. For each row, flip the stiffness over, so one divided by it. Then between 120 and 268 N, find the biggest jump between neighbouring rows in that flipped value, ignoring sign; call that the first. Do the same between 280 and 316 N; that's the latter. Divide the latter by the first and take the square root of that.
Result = 2.2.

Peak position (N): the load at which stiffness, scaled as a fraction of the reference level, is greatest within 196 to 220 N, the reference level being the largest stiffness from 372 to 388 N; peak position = 218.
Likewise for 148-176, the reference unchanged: 170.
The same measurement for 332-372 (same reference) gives 338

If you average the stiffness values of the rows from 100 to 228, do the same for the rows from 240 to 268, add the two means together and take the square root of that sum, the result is 1.69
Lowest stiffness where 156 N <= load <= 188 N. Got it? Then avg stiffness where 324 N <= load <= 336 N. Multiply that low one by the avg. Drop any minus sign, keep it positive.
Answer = 1.6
